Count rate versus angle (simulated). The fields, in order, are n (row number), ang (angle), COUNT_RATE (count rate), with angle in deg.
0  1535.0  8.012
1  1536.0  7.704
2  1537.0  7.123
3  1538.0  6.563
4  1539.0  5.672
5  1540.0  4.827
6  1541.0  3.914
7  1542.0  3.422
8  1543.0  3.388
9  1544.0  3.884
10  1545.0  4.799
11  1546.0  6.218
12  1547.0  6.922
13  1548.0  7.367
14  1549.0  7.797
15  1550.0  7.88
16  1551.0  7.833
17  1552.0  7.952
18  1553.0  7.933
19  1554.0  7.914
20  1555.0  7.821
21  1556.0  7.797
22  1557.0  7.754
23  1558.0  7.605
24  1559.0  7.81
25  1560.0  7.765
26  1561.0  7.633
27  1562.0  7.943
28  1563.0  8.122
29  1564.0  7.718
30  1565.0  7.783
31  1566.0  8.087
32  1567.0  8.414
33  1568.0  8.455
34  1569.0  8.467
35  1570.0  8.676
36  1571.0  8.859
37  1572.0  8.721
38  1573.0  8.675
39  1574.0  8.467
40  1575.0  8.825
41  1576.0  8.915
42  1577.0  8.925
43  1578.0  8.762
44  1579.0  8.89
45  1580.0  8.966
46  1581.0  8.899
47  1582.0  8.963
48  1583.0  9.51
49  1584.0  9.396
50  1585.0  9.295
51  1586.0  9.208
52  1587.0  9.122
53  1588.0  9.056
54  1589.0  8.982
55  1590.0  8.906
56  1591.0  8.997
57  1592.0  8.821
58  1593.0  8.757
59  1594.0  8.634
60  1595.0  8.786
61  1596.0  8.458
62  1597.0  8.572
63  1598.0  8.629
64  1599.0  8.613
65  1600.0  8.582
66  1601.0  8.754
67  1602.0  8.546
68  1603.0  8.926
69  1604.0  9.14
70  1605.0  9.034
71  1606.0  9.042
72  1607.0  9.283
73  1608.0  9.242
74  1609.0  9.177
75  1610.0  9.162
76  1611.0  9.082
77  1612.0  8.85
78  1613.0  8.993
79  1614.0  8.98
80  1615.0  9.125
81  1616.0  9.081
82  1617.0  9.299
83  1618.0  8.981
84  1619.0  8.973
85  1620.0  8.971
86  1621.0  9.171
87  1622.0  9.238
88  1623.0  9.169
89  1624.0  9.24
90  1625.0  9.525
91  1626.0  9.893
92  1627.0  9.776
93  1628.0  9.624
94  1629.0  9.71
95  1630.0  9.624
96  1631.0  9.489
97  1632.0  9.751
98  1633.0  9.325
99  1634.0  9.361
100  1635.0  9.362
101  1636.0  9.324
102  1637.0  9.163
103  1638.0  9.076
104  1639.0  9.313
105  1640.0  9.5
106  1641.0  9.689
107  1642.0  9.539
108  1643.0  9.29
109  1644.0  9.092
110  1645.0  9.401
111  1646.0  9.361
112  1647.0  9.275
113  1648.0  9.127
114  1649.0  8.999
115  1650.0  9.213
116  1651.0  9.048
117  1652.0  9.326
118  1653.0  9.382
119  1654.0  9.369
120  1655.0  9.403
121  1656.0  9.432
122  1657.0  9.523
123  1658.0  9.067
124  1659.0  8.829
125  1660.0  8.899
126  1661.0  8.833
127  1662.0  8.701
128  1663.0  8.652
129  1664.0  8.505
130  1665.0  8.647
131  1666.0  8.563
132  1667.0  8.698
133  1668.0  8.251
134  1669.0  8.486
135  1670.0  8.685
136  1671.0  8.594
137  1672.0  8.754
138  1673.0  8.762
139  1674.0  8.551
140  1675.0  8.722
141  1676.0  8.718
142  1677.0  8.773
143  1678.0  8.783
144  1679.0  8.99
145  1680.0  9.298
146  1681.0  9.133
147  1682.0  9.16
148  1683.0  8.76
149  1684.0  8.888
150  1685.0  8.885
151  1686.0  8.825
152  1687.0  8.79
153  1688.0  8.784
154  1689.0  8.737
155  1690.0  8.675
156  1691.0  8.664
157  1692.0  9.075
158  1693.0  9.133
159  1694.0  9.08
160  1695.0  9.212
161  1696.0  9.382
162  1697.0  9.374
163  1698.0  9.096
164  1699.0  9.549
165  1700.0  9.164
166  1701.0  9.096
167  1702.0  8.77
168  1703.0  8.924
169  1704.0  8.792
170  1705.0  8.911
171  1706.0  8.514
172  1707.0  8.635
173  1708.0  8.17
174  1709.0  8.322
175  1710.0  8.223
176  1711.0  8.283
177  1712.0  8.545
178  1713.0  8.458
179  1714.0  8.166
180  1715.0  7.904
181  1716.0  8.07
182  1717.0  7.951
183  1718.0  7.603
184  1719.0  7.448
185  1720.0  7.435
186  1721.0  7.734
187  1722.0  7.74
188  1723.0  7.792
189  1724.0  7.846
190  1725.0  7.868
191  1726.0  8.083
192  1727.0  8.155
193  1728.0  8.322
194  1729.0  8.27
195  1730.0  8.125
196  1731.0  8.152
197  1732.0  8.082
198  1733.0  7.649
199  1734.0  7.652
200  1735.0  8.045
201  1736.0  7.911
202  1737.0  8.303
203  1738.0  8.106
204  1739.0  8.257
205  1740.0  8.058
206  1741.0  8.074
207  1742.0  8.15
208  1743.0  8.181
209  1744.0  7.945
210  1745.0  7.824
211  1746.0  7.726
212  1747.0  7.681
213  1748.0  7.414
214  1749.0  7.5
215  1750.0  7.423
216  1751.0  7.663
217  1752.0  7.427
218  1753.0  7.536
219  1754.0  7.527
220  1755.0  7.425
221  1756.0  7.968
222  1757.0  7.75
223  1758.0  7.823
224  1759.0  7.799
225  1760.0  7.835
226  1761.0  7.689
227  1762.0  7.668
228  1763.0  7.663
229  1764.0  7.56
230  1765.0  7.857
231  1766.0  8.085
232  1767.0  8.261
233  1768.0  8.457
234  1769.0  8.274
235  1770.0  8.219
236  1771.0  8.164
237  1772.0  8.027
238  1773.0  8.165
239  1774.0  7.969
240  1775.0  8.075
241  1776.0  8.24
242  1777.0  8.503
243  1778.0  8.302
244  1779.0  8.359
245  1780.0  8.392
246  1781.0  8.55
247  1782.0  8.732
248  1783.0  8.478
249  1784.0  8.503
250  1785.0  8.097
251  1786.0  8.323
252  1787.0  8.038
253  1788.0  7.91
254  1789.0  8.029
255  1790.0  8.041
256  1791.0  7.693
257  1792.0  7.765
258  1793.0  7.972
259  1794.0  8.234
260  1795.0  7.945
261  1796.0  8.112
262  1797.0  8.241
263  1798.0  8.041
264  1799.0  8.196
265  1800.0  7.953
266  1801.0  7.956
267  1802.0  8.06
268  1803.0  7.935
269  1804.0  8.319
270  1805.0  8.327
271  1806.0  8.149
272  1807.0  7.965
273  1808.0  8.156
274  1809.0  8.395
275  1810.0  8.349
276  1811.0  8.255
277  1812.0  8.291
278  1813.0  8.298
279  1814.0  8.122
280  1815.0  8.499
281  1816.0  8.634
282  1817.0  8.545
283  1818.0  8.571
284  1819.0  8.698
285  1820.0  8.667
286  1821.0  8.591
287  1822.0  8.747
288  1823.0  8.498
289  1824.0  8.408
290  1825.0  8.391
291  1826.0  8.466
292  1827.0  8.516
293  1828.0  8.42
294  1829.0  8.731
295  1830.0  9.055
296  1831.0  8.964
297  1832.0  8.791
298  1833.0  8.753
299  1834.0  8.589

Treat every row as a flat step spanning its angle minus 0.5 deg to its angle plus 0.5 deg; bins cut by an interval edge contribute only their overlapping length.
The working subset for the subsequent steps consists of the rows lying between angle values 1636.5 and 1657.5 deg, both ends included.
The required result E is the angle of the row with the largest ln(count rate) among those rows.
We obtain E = 1641.0 deg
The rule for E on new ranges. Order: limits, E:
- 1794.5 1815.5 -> 1815.0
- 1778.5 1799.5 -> 1782.0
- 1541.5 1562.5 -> 1552.0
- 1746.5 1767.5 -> 1767.0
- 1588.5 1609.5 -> 1607.0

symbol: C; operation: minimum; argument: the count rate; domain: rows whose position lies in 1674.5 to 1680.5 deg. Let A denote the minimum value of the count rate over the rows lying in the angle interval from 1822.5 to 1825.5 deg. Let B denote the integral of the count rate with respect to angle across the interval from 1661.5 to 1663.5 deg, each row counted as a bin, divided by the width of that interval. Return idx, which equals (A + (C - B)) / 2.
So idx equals 4.2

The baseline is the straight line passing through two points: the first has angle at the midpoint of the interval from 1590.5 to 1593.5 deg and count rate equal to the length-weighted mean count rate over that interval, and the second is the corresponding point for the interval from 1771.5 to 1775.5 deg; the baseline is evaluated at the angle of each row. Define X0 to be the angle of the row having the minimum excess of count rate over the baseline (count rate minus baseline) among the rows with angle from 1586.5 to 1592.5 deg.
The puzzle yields 1592.0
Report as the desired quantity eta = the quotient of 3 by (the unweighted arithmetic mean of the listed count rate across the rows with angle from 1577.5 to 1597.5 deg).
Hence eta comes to 0.335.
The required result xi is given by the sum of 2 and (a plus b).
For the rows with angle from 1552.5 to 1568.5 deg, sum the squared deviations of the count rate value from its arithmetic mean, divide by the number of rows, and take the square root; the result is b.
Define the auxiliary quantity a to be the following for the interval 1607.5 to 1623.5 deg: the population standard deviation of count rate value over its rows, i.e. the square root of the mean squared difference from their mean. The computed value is 2.36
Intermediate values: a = 0.12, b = 0.241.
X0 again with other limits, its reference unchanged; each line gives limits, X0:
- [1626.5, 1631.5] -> 1631.0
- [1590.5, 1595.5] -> 1594.0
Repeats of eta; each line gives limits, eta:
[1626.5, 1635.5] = 0.314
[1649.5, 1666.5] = 0.332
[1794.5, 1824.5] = 0.362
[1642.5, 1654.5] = 0.325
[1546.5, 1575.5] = 0.373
